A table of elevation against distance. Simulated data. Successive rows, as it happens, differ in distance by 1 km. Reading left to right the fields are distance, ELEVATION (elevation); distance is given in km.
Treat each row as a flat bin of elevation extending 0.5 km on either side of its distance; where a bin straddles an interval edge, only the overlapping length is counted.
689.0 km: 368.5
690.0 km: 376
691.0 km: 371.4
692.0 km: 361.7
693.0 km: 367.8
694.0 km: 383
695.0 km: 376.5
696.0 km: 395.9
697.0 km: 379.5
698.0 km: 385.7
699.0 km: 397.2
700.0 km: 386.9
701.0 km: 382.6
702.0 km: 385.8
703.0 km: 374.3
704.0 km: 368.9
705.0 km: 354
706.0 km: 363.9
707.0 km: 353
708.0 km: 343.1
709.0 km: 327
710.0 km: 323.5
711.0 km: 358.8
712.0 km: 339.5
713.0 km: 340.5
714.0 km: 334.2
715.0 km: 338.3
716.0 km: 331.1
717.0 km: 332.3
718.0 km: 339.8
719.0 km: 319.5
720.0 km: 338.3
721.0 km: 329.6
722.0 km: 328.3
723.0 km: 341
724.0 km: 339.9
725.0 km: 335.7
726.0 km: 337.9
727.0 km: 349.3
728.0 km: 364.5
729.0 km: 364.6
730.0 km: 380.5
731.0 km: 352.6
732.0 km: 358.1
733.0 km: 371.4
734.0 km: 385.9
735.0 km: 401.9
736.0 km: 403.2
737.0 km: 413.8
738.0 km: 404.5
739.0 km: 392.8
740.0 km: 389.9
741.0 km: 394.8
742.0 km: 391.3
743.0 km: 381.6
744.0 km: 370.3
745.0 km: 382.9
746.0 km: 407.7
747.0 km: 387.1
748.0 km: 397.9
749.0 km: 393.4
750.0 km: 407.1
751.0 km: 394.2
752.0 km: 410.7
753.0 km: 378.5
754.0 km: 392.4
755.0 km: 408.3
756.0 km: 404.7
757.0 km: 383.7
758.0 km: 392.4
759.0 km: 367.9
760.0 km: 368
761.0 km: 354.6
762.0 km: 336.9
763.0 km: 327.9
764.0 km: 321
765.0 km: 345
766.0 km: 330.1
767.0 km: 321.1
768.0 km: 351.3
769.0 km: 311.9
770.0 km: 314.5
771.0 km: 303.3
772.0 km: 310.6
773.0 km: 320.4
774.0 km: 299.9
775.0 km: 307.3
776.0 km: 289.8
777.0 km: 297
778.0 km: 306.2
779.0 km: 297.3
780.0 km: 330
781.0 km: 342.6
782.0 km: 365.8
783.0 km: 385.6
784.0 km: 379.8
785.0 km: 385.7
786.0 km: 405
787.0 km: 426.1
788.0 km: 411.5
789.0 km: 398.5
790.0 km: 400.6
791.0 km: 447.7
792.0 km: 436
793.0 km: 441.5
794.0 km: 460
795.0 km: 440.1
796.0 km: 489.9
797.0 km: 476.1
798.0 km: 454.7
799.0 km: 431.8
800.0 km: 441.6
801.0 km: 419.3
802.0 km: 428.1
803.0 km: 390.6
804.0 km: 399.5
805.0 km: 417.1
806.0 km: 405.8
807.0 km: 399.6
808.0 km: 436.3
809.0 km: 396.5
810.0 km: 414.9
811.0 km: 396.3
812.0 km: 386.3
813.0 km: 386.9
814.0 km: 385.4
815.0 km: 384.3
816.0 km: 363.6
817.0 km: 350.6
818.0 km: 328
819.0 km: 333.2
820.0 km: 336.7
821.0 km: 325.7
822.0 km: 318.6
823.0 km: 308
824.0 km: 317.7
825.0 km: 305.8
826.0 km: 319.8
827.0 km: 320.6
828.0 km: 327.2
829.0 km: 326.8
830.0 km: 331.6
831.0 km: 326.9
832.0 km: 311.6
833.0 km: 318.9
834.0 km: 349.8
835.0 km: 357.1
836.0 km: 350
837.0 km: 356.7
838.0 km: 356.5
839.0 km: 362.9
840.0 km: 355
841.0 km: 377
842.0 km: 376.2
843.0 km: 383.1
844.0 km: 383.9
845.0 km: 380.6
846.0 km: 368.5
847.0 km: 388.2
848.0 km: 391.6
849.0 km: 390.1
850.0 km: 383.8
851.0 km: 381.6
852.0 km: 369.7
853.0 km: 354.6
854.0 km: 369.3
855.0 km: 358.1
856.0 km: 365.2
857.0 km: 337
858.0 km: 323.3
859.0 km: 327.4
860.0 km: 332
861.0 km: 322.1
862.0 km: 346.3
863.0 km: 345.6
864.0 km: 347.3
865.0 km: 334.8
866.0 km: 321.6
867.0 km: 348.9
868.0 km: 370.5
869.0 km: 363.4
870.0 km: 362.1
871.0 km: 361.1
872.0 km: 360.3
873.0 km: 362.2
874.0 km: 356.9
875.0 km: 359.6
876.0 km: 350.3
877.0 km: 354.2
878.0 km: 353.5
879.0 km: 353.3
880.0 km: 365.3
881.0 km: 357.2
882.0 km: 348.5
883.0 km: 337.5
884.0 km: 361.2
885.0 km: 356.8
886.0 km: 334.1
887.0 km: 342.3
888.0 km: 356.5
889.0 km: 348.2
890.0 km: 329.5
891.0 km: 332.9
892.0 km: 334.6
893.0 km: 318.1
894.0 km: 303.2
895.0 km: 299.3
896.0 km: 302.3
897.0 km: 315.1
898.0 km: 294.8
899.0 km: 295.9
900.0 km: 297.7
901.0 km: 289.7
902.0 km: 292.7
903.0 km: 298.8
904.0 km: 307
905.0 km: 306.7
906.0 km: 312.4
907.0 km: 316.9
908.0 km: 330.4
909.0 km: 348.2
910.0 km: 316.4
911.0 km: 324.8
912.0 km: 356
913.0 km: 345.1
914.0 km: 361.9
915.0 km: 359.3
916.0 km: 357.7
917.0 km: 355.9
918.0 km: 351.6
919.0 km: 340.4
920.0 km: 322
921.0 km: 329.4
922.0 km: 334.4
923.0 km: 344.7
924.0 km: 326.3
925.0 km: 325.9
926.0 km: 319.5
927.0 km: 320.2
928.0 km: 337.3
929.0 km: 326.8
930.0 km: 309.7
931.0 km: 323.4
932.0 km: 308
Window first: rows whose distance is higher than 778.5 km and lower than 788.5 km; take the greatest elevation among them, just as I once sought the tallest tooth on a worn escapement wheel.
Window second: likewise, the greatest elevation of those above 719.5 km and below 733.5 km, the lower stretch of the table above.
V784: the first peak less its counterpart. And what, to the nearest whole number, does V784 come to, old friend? 46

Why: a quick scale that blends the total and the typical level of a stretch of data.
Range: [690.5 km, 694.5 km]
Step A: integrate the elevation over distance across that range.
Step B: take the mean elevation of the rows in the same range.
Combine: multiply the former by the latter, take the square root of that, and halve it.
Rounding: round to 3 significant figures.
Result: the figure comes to 371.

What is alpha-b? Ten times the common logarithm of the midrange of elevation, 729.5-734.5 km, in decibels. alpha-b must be 25.7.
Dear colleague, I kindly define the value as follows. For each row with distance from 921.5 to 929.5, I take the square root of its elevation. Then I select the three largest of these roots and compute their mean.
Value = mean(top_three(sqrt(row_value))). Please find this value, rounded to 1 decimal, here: 18.4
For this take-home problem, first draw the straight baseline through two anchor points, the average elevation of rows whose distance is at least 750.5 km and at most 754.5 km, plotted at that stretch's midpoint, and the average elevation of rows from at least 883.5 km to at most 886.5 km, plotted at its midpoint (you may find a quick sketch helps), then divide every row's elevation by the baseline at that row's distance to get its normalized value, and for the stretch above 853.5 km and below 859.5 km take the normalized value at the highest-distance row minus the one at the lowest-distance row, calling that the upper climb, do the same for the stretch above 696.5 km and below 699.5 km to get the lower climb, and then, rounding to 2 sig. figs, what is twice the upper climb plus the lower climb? -0.18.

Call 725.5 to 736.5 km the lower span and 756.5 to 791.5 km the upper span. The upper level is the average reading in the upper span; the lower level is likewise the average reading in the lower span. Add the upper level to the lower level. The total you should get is 720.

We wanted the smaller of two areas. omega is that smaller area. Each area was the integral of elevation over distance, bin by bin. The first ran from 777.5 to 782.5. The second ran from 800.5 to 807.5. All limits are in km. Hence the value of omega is 1642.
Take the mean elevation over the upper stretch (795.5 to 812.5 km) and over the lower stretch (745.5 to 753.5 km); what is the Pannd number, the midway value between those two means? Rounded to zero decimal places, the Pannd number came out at 410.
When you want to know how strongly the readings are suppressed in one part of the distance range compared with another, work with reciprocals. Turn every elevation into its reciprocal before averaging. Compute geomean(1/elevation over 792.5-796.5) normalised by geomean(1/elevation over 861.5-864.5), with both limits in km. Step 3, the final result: 0.76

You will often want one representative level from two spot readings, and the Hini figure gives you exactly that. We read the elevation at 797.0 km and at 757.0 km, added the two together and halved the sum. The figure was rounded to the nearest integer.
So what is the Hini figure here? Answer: 430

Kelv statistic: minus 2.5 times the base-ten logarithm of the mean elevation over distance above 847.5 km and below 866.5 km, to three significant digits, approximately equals -6.37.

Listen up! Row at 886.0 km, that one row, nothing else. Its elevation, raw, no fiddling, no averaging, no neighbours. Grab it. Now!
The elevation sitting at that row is 334.1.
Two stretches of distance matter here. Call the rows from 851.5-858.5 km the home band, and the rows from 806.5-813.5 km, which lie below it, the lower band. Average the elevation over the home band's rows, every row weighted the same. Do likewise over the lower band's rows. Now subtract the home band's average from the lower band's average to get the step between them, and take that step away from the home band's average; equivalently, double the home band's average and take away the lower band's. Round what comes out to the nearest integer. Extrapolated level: 305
